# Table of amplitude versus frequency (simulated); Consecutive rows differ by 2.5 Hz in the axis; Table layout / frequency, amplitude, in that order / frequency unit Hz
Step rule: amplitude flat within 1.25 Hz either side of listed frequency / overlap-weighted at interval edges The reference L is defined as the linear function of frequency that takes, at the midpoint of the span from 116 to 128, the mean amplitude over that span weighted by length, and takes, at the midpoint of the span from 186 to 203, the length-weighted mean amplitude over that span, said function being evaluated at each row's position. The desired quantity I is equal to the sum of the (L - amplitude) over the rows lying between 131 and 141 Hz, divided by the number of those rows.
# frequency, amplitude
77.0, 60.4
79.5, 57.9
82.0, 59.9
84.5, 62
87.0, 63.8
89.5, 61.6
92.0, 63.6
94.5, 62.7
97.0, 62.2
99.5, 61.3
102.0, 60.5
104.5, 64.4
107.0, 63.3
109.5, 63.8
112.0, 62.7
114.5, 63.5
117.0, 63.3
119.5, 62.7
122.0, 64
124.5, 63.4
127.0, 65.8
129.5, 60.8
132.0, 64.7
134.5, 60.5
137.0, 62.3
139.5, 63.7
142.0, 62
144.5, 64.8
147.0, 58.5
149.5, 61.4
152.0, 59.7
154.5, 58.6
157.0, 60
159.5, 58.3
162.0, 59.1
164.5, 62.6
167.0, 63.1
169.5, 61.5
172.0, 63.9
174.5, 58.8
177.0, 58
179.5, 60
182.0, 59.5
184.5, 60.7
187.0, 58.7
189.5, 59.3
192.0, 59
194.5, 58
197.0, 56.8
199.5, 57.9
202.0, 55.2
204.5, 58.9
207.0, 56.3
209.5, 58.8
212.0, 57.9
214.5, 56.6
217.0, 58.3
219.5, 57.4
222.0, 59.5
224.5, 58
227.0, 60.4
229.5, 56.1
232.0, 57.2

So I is -0.12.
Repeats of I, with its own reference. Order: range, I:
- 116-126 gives 0.56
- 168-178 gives -0.94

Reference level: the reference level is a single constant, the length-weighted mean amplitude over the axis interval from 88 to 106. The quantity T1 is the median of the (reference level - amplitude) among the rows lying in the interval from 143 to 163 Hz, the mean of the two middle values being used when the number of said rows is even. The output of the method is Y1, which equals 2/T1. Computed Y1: 0.7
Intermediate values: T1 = 3.0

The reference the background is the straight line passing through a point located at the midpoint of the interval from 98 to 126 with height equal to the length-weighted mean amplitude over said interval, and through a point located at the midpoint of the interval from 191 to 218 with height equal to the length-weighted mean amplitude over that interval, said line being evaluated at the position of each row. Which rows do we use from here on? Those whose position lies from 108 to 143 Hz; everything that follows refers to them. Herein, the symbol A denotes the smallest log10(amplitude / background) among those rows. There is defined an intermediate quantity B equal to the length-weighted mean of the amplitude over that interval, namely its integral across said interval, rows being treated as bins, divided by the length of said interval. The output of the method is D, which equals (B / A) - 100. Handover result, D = -7554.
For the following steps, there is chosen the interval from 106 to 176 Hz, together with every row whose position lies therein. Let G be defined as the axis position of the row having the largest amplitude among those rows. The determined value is 127.0 Hz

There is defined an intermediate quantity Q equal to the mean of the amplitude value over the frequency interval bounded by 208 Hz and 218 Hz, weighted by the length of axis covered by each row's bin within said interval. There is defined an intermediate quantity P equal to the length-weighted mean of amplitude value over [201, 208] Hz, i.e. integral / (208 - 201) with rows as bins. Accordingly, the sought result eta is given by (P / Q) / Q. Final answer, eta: 0.0170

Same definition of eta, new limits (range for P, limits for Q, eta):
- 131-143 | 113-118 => 0.0156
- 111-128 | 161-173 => 0.0165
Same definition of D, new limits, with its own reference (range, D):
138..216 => -3155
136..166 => -3508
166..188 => -6893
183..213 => -3080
